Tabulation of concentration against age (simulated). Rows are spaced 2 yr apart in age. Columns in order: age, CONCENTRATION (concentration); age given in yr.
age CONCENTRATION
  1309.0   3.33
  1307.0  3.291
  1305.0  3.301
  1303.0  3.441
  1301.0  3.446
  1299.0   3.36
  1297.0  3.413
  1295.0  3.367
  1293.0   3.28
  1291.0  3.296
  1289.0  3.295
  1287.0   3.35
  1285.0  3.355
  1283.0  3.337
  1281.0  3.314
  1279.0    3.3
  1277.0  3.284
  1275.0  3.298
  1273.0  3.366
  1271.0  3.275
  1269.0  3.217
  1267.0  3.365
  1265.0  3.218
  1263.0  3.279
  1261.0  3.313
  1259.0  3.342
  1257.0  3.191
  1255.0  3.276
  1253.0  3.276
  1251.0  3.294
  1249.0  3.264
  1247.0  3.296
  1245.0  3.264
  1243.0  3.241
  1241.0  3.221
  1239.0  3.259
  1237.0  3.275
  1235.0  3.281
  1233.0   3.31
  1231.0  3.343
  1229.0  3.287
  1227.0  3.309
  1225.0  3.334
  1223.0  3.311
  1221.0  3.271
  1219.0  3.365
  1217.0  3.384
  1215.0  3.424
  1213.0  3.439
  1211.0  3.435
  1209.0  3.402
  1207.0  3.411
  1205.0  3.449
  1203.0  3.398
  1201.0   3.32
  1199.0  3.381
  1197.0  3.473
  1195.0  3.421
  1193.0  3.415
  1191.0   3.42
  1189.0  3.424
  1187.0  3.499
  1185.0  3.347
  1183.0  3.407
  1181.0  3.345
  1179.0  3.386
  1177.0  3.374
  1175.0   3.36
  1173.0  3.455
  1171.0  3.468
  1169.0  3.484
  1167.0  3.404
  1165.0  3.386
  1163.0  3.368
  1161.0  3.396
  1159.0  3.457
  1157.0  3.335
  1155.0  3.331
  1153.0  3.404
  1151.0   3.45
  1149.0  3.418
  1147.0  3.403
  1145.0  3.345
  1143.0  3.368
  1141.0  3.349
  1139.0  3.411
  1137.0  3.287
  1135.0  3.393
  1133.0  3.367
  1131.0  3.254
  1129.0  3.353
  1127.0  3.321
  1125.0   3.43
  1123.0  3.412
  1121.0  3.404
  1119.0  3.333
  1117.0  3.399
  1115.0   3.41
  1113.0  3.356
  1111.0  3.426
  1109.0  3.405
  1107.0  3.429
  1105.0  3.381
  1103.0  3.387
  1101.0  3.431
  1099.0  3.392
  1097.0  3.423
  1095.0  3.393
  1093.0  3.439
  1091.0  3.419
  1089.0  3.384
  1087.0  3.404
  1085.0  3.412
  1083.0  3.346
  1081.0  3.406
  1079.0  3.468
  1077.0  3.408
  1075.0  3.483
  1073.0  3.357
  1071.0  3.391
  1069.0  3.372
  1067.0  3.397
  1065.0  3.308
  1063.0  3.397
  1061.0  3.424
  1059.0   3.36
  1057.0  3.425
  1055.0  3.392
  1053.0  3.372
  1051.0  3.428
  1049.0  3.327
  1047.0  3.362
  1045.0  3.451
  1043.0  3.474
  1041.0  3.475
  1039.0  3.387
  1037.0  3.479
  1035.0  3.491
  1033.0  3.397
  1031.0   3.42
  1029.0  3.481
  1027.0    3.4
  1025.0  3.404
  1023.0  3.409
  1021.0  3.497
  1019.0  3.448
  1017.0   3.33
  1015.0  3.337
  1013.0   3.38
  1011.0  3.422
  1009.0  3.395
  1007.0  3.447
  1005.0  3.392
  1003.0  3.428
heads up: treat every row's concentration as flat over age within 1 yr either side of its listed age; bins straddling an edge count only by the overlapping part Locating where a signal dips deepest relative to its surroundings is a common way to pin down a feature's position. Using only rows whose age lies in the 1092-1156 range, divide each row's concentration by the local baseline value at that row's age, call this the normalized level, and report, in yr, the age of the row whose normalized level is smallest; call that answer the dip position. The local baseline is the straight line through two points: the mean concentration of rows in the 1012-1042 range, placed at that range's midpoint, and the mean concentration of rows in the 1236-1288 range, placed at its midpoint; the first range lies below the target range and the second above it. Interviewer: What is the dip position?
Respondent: 1131.0 yr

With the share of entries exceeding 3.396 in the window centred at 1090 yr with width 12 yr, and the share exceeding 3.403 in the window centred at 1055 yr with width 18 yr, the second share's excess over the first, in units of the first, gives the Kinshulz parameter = -0.50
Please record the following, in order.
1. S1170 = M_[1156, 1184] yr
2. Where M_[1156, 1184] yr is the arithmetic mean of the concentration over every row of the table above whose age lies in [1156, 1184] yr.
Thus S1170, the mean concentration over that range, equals 3.40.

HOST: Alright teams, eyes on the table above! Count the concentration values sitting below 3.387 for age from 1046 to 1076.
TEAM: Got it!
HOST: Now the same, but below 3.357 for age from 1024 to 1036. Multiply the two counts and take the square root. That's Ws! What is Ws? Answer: 0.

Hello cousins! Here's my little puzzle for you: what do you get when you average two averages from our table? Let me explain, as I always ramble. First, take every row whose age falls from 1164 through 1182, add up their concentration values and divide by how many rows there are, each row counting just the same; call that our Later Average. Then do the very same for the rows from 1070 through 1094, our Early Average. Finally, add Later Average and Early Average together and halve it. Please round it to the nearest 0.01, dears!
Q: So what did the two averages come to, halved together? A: 3.41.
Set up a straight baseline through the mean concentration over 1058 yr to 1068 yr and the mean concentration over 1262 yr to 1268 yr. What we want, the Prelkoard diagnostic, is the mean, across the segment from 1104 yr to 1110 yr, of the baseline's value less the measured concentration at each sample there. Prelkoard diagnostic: -0.047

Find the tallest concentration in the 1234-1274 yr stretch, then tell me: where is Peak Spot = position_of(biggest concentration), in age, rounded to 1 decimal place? 1273.0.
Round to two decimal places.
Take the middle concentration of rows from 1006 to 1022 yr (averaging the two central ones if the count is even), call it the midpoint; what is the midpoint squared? 11.62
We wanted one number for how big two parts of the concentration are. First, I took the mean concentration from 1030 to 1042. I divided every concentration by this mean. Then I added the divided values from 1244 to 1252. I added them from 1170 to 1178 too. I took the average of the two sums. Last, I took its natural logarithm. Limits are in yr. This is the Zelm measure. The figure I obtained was 1.36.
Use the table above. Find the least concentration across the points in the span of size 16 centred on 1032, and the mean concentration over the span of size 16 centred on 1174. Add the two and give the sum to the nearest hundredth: 6.80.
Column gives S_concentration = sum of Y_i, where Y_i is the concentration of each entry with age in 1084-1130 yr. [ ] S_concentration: 78.1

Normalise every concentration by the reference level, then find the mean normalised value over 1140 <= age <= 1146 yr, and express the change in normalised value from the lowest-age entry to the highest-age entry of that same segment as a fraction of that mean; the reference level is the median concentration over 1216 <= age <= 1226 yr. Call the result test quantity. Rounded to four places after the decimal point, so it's -0.0012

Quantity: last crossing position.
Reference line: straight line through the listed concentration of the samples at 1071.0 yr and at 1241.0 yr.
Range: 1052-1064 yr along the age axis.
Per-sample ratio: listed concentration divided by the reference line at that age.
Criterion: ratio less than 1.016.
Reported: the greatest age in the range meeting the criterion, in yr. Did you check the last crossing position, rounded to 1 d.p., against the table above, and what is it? 1063.0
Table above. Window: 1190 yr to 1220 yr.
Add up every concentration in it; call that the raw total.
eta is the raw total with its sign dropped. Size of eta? 51.1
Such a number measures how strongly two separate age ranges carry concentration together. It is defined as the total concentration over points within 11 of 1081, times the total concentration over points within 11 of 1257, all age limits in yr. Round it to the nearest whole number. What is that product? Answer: 1353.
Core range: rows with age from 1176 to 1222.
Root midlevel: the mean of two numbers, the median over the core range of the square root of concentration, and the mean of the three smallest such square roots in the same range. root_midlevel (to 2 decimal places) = 1.83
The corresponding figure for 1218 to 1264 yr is 1.80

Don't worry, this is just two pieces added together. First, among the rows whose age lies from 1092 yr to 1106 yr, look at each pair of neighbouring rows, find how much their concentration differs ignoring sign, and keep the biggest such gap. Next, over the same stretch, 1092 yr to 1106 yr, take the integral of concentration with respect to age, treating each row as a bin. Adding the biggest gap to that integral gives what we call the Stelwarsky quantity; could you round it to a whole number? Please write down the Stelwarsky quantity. 48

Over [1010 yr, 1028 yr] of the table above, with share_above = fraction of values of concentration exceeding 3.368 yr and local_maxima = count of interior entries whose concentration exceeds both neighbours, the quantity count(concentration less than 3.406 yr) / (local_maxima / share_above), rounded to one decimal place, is 3.9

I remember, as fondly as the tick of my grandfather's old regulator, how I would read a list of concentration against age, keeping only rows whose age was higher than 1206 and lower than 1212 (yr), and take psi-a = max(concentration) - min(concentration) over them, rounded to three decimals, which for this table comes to 0.033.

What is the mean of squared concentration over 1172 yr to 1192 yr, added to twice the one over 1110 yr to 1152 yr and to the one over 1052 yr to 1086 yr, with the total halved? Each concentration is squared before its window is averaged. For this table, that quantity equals 22.95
